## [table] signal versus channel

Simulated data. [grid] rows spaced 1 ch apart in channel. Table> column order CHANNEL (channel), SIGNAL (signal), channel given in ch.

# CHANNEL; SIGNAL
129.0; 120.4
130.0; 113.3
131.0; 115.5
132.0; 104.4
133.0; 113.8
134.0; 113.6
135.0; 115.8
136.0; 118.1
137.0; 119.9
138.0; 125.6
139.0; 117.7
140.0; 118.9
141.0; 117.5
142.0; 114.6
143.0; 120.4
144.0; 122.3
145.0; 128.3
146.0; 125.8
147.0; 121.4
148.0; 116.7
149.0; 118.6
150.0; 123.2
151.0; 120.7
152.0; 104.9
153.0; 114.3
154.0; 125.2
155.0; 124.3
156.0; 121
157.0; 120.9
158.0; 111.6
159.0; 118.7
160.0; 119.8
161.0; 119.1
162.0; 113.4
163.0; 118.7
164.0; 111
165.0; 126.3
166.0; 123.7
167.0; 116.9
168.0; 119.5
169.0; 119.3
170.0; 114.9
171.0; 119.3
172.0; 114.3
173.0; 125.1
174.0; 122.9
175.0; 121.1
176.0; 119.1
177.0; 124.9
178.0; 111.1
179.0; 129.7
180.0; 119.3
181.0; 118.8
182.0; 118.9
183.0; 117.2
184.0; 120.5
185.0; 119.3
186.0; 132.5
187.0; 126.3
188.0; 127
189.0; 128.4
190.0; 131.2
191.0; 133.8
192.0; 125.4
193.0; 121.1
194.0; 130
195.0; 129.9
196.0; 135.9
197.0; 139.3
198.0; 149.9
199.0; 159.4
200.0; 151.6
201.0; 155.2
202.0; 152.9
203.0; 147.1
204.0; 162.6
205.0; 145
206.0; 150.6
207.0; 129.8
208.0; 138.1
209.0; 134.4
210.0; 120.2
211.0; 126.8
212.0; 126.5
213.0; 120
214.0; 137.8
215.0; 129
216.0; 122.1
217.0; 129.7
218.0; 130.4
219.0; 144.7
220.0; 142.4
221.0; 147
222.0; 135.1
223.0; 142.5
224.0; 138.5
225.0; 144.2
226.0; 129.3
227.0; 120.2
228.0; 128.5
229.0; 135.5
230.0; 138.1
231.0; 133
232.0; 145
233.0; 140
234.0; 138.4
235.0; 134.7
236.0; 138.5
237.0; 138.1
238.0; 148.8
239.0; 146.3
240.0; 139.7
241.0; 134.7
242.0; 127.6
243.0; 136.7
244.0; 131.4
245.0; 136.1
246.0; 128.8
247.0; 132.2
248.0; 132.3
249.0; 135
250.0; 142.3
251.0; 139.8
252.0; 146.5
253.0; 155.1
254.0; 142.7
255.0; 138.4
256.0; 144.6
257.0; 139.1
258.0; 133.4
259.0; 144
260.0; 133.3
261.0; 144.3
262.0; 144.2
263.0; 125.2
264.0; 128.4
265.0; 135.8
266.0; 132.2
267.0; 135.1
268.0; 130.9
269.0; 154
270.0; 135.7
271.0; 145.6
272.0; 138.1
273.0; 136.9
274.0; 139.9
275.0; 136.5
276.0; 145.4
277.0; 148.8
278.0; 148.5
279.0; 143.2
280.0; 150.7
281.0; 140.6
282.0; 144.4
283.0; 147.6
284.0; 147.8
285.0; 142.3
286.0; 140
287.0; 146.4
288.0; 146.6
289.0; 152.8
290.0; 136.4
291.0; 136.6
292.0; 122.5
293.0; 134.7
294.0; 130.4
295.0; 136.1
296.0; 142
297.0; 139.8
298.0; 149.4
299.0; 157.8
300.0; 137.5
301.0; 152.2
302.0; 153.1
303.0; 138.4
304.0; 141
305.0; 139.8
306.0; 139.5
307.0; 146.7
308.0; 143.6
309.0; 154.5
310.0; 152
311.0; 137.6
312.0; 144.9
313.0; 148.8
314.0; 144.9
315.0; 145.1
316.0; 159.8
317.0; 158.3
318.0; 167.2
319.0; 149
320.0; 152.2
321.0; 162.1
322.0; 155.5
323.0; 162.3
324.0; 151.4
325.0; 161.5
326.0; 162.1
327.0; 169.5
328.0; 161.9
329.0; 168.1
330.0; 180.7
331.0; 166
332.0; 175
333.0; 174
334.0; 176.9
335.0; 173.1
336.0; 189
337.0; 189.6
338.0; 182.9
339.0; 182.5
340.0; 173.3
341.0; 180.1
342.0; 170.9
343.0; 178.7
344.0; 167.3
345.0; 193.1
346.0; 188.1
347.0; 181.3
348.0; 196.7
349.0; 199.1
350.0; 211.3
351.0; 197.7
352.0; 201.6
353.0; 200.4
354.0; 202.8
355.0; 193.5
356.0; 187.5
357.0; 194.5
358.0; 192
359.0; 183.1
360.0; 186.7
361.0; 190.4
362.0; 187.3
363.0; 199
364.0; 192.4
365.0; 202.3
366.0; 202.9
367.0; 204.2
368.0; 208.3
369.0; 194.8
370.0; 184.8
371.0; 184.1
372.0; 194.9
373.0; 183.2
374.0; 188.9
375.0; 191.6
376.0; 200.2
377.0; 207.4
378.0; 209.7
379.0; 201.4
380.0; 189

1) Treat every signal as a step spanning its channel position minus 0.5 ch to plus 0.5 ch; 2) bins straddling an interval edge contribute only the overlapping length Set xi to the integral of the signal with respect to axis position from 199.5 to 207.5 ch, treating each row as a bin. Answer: 1195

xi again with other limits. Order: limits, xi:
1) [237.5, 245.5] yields 1101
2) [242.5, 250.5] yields 1075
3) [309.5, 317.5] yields 1191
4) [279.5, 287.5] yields 1160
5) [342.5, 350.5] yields 1516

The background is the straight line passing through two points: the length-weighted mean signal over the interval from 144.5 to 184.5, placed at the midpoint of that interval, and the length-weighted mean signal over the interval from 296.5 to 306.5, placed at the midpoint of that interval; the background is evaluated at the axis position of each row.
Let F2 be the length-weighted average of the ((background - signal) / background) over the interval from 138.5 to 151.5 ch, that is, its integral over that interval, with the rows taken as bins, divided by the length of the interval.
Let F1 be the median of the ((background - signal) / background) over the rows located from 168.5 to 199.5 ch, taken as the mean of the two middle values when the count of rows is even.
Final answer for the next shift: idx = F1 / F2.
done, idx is 0.3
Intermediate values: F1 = -0.013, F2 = -0.04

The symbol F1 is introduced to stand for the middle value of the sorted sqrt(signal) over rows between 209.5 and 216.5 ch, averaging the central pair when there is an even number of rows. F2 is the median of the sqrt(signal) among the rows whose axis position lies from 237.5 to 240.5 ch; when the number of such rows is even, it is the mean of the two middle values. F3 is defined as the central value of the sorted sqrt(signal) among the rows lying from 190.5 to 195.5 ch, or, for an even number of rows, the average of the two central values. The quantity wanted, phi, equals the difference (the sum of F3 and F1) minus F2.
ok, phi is 10.5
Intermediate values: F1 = 11.2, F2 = 12.1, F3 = 11.4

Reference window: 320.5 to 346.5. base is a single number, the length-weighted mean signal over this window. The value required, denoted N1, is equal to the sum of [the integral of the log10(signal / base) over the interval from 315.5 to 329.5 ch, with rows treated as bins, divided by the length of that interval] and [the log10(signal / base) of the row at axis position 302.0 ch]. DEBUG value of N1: -0.09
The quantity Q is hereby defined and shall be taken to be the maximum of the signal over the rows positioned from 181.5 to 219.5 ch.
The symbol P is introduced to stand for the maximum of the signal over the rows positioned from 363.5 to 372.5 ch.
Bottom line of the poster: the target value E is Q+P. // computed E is 371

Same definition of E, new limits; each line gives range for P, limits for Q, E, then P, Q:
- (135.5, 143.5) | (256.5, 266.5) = 270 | 125.6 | 144.3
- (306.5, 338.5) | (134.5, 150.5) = 318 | 189.6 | 128.3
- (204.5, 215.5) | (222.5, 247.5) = 299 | 150.6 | 148.8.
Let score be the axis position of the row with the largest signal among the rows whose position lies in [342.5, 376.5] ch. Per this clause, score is 350.0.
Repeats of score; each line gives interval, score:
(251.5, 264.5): 253.0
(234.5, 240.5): 238.0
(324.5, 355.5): 350.0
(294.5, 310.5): 299.0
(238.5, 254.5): 253.0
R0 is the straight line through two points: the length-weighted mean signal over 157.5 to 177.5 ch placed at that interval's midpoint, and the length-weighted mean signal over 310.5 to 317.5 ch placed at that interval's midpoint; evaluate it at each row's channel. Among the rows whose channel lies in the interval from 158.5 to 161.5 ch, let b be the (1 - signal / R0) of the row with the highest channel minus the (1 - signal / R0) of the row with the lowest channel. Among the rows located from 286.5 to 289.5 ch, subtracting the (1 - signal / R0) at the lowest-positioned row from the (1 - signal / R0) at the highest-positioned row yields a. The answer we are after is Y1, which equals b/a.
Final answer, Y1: 0.0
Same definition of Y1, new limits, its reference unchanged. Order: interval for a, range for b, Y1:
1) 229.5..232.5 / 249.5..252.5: 0.6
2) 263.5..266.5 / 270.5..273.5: -2.6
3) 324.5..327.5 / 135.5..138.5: 1.3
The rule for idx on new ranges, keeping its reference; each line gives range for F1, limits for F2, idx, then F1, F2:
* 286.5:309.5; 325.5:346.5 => -0.2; 0.029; -0.17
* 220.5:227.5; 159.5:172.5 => -4.5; -0.061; 0.01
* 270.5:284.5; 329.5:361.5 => 0.1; -0.030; -0.22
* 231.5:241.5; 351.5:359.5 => 0.2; -0.046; -0.26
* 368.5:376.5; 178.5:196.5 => 12.1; -0.201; -0.02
